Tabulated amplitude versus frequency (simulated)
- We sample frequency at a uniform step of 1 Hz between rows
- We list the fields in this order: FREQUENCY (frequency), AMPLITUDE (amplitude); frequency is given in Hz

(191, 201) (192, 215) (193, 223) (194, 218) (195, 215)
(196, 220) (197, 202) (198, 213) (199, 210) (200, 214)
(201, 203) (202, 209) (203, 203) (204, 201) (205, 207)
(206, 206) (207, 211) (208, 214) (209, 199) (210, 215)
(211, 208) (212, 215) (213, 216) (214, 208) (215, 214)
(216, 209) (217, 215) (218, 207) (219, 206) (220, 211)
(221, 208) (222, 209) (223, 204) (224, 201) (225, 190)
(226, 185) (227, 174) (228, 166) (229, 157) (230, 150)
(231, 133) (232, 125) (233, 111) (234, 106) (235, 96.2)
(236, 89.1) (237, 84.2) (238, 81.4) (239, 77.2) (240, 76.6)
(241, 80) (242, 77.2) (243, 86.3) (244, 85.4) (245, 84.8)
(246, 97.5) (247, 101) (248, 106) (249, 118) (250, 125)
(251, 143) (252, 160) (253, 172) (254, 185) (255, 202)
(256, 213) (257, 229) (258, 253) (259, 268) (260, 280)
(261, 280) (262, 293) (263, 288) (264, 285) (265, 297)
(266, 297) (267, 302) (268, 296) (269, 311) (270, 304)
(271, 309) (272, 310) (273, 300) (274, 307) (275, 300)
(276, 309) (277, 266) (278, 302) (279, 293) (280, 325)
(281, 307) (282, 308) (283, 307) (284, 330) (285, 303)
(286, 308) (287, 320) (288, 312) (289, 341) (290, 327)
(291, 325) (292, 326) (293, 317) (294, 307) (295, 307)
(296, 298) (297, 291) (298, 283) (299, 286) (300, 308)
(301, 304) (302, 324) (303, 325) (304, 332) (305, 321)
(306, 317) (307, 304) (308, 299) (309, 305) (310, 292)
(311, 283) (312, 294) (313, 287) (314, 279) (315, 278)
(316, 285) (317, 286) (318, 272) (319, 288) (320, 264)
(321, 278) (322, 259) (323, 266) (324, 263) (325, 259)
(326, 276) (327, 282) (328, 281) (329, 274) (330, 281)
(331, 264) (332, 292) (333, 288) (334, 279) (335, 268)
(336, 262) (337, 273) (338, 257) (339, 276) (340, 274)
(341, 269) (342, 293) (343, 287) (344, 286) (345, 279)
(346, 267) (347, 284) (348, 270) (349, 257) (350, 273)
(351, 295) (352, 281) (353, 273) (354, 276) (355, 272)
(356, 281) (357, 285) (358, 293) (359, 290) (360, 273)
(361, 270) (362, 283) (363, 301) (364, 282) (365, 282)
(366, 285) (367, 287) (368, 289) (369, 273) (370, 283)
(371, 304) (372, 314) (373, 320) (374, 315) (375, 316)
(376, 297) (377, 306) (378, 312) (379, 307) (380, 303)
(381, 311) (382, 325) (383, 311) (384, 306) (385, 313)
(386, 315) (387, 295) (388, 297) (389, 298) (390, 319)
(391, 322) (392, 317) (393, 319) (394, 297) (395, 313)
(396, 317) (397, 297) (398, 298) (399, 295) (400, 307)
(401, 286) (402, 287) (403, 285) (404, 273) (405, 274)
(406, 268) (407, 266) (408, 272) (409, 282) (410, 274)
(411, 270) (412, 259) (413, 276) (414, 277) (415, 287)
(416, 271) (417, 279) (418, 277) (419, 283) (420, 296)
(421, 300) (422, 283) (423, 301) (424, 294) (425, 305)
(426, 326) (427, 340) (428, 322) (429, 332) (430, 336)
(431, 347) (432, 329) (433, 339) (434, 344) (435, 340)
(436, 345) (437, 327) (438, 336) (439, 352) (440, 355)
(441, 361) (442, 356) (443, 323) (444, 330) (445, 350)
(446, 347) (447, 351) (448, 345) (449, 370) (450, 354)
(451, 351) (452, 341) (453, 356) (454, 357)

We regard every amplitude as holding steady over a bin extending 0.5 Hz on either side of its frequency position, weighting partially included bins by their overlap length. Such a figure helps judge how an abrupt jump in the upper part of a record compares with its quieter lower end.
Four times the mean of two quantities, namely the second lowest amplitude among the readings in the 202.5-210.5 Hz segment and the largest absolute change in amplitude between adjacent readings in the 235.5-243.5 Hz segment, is 420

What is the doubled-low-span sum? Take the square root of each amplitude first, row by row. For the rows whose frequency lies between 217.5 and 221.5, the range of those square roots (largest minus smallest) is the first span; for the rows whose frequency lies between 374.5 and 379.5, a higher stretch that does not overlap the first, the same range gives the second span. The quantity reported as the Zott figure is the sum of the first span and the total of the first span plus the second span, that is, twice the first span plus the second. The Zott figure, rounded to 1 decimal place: 0.9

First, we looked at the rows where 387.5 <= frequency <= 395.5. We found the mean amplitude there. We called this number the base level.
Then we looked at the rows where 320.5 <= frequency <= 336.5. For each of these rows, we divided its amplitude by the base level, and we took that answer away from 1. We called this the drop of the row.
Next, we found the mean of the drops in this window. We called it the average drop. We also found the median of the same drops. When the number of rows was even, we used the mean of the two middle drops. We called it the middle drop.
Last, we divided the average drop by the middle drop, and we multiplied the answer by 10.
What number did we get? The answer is 10.5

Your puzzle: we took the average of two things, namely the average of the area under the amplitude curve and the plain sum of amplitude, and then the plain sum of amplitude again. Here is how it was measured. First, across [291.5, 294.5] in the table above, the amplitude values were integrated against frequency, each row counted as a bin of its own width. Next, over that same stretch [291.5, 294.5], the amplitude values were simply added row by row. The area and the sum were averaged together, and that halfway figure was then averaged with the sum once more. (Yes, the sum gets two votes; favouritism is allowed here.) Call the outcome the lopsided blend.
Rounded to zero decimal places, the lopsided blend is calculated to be 950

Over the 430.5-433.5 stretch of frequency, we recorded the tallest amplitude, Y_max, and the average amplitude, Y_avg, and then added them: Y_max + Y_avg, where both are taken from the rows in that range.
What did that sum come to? 685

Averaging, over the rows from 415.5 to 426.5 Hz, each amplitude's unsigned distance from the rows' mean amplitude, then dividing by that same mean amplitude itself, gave 0.043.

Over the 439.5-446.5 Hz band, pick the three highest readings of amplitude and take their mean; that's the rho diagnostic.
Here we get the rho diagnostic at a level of 357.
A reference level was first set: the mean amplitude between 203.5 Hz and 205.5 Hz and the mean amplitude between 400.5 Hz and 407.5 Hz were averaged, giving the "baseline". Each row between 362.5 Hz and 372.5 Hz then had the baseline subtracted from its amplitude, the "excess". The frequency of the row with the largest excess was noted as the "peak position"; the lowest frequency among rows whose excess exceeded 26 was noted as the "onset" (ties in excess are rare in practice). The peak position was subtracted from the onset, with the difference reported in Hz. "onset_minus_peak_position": -9 Hz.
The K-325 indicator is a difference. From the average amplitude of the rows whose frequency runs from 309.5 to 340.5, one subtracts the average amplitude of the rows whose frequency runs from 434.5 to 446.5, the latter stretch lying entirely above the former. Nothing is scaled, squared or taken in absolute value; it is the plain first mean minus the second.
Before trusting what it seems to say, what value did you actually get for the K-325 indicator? -67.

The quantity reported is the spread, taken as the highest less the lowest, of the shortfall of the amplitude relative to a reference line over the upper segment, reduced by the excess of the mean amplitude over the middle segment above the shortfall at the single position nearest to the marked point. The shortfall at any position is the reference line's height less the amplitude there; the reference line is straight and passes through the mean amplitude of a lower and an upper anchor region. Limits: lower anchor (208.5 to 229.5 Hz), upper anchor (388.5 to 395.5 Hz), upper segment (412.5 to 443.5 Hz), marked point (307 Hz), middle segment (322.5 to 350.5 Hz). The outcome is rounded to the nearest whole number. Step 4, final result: -247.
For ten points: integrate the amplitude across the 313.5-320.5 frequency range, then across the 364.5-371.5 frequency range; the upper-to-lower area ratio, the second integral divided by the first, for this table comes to 1.03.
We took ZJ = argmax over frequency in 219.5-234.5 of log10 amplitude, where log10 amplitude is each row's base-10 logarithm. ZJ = 220 Hz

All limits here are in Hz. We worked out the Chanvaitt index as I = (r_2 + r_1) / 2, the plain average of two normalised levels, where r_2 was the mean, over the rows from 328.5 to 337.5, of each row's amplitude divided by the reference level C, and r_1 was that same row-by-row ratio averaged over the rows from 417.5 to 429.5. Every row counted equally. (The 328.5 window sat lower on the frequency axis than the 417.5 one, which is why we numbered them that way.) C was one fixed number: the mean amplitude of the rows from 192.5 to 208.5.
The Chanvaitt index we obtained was 1.38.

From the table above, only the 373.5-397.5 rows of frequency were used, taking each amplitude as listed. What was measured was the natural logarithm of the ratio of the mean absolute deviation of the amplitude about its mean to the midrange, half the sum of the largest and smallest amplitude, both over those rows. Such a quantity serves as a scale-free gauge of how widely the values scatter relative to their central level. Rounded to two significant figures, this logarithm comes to -3.7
